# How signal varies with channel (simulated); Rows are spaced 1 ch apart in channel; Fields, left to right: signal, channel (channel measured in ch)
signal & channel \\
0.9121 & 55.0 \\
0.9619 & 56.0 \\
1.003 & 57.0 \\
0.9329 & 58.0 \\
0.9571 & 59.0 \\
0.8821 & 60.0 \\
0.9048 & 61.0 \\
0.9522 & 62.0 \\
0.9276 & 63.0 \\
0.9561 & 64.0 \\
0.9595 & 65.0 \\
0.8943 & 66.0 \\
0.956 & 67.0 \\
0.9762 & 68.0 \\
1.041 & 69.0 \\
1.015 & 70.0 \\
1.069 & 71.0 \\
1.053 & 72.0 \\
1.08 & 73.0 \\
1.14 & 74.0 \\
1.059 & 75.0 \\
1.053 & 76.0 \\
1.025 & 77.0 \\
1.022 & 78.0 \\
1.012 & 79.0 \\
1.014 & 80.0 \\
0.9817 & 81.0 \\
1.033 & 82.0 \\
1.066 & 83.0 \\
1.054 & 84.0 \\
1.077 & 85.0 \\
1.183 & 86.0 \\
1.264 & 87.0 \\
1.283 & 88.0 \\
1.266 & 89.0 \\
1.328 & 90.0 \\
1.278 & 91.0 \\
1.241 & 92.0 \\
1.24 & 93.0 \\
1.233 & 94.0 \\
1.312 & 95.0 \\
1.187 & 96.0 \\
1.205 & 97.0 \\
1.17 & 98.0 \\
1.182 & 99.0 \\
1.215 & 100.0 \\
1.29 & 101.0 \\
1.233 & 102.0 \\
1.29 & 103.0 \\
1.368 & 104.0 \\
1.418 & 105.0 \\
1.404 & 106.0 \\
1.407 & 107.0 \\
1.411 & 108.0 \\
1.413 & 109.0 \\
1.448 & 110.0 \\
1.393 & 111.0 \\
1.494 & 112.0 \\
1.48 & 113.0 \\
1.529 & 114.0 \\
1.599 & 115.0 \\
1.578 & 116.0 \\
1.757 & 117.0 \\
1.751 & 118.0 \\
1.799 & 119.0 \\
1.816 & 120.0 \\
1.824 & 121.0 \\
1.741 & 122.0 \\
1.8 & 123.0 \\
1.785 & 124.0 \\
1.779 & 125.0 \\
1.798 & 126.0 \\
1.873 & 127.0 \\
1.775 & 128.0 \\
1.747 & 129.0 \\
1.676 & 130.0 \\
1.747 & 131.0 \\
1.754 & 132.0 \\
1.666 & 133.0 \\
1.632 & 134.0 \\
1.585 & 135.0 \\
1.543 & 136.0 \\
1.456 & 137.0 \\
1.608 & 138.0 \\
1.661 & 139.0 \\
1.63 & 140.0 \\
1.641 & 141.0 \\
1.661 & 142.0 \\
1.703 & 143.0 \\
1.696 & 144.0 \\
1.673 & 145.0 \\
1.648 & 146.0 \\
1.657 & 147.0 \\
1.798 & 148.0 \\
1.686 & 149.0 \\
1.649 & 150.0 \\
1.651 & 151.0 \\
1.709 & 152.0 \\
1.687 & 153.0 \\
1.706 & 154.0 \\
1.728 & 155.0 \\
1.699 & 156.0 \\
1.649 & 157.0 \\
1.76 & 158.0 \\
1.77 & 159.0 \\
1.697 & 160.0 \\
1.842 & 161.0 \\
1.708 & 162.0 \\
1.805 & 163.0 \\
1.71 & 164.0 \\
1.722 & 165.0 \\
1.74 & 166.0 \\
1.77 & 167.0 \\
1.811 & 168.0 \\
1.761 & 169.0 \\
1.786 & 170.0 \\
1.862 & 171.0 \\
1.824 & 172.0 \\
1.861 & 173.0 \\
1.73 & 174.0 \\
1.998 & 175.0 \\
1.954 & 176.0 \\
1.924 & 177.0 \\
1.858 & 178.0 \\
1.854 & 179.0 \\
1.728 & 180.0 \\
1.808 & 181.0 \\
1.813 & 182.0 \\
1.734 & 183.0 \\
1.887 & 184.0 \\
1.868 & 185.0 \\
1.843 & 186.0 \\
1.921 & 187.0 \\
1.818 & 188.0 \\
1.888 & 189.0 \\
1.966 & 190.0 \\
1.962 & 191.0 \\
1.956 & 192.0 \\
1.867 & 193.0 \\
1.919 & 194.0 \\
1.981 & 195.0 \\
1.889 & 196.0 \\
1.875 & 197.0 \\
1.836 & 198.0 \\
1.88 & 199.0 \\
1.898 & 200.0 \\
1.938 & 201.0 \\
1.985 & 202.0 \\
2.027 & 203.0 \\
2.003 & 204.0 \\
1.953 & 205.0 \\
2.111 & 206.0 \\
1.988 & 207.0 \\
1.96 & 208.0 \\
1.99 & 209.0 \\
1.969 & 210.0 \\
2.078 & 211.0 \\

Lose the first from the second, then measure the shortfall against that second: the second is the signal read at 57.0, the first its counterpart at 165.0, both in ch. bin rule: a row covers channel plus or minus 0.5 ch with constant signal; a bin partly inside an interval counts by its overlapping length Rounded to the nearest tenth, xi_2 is -0.7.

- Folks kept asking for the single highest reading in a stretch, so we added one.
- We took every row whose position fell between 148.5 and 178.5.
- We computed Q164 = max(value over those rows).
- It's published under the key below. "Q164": 1.998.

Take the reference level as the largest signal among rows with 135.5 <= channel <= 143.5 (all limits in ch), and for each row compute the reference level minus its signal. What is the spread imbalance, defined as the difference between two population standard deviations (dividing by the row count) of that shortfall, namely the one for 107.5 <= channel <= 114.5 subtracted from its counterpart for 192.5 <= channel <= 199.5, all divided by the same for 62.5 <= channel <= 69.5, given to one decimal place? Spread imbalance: -0.1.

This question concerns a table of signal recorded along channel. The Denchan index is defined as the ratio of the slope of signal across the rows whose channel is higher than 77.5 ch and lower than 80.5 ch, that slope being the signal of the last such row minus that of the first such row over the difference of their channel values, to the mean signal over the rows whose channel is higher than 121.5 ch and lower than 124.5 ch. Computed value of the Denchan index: -0.002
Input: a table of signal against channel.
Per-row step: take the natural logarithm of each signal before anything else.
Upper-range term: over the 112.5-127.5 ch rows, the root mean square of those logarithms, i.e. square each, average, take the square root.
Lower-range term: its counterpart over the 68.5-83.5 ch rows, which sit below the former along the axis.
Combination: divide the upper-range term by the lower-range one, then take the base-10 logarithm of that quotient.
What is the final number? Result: 1.0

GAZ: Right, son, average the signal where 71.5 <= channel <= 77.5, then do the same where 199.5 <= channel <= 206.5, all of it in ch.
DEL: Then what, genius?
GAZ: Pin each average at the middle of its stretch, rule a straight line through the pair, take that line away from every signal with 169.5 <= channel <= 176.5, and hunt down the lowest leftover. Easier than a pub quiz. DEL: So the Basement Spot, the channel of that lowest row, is 174.0 ch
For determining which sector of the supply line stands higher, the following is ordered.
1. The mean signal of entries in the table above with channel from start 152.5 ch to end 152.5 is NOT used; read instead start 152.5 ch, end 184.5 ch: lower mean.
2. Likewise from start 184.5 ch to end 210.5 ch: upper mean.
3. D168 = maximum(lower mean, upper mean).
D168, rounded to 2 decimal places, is 1.93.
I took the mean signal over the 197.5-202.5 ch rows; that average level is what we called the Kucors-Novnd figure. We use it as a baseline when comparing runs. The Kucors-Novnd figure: 1.91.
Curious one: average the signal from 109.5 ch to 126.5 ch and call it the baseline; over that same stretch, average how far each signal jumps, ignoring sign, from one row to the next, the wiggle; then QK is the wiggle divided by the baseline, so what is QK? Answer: 0.0281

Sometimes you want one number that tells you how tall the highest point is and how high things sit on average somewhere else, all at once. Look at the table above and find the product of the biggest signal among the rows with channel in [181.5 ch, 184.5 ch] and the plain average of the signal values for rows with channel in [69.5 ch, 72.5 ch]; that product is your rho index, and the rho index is 2.0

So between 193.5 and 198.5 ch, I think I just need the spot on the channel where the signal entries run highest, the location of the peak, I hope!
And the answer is 195.0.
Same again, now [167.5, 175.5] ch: 175.0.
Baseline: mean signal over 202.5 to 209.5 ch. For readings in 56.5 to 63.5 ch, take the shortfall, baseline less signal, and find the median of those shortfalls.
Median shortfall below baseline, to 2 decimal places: 1.07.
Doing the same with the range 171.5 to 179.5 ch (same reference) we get 0.15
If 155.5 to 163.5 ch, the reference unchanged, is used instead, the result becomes 0.27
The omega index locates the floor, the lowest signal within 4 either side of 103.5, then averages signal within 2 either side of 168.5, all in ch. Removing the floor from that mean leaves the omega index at 0.57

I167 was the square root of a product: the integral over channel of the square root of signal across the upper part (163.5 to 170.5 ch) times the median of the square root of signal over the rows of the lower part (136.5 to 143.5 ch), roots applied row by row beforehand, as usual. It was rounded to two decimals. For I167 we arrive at 3.45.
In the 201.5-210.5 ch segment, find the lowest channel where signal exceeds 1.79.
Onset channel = 202.0 ch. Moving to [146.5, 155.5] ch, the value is 148.0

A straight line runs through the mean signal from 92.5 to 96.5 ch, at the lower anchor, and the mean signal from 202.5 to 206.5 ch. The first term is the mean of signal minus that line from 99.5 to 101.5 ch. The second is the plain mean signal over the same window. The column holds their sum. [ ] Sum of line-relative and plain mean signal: 1.22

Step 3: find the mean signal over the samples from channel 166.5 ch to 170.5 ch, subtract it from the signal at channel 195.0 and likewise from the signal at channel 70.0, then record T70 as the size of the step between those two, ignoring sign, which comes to 0.97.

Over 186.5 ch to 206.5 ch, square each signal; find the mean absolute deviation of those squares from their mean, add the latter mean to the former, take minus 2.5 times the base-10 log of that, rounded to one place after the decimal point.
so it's -1.5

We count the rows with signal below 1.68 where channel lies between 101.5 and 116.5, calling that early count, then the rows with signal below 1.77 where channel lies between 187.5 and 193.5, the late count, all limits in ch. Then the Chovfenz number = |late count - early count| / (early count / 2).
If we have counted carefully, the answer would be 2.0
